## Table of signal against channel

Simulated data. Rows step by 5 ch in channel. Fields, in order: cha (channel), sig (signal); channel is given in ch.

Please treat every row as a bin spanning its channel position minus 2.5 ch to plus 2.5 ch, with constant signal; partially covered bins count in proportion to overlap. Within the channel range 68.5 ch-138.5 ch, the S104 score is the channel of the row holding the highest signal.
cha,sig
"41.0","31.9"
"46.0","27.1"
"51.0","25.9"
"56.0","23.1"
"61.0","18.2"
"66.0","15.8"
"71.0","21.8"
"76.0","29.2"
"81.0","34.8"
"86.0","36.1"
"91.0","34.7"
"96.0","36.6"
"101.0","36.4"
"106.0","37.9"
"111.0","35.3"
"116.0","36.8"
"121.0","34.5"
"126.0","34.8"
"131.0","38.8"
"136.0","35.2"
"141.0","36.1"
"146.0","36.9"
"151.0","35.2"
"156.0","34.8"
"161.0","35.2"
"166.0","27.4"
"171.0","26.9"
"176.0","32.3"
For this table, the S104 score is 131.0 ch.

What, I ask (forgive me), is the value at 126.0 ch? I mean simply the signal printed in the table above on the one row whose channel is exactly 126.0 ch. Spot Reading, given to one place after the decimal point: 34.8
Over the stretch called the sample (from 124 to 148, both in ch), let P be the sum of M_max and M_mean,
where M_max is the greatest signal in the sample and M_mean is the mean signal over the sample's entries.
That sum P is 75.2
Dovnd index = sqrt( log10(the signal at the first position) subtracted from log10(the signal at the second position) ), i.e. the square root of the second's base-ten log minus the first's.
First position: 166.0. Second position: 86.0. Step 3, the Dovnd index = 0.35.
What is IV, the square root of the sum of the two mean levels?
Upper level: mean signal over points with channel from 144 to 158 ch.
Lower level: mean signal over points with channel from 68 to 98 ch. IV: 8.2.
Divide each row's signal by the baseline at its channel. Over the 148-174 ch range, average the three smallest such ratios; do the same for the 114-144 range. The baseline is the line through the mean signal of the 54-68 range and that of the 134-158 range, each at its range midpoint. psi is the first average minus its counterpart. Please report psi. -0.30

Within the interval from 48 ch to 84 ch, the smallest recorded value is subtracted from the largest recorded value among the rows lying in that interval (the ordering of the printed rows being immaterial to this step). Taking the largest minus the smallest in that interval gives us 19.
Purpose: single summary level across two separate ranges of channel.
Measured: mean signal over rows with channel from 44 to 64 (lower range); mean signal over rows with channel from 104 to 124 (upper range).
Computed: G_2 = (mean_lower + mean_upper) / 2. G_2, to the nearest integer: 30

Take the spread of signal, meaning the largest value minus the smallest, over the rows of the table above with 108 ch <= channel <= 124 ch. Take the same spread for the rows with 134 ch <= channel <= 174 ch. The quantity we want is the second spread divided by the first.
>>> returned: 4.35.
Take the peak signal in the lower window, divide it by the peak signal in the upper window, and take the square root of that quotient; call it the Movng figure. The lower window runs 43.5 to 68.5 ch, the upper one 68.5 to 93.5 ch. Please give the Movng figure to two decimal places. 0.87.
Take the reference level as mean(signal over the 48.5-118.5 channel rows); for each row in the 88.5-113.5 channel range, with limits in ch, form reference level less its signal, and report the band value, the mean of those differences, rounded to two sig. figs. -6.0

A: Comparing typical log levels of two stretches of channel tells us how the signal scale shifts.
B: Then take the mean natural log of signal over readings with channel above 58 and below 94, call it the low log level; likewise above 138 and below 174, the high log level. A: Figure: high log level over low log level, 1.07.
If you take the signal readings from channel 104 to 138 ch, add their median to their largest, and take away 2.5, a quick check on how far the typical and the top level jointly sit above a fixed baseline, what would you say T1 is 71.6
